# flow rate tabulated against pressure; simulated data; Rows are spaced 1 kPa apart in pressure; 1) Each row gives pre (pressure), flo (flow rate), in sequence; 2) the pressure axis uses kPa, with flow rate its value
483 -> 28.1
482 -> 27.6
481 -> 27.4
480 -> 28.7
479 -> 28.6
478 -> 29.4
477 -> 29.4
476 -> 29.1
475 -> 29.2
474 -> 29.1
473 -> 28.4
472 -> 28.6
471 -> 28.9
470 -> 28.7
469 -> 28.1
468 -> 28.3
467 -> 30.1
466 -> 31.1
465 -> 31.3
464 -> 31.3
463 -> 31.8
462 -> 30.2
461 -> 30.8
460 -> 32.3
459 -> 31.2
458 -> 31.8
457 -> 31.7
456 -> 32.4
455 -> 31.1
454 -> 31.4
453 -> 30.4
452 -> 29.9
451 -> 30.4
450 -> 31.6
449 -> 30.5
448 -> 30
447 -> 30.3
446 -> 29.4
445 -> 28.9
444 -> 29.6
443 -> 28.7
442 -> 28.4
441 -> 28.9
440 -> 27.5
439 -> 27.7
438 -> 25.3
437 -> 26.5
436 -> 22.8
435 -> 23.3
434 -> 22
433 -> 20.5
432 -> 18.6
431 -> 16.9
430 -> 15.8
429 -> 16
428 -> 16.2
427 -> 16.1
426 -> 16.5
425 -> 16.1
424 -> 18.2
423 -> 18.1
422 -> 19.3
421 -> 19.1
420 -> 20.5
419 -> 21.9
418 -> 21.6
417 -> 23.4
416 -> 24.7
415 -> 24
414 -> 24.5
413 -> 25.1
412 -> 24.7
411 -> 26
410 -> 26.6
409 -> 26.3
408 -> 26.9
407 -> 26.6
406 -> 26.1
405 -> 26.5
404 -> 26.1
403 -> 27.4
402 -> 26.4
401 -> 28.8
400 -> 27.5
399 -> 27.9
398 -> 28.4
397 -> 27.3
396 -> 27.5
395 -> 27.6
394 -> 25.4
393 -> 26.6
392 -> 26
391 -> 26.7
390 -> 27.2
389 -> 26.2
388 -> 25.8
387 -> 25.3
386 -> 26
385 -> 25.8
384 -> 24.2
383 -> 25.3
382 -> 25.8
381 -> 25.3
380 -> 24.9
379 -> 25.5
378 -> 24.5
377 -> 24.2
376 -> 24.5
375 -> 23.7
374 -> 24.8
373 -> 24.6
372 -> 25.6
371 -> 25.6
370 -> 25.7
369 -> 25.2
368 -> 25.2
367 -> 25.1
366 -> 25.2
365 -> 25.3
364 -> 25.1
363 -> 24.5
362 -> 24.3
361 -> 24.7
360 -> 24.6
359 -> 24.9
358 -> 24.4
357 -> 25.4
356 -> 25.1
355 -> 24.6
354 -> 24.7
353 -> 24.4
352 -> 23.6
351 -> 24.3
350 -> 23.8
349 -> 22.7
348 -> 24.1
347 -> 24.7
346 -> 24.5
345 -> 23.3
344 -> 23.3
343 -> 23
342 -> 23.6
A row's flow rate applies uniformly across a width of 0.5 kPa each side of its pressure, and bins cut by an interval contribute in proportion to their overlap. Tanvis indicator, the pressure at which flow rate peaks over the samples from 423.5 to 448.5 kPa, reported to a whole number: 447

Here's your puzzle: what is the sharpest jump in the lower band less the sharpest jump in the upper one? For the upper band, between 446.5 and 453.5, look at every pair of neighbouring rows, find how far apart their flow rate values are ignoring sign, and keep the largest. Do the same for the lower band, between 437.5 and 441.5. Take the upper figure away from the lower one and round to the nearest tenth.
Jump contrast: 1.2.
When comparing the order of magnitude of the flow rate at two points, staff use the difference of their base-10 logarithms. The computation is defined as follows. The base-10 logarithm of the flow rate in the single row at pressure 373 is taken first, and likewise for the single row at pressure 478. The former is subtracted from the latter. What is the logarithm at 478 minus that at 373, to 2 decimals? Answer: 0.08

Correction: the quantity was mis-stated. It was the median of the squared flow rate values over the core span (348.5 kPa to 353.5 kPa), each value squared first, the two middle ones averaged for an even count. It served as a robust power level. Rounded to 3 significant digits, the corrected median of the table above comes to 566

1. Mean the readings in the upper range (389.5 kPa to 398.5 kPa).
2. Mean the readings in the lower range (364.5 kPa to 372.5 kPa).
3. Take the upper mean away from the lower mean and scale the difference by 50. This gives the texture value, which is -80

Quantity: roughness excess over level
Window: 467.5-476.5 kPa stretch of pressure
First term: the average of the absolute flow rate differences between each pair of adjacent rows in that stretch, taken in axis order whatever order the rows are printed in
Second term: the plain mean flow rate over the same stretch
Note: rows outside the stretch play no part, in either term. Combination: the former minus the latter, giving -28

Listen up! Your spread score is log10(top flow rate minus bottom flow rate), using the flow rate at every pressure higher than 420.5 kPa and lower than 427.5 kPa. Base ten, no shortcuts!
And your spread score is 0.5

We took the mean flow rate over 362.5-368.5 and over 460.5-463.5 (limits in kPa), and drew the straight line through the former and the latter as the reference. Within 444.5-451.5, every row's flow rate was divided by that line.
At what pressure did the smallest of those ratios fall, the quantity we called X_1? 445 kPa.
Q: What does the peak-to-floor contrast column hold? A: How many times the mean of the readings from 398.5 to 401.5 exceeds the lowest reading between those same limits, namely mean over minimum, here 1.02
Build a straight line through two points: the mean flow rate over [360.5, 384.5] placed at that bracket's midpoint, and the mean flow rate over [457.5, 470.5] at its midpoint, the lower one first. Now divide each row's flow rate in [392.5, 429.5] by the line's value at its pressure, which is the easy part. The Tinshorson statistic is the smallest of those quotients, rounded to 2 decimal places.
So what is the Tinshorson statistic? 0.56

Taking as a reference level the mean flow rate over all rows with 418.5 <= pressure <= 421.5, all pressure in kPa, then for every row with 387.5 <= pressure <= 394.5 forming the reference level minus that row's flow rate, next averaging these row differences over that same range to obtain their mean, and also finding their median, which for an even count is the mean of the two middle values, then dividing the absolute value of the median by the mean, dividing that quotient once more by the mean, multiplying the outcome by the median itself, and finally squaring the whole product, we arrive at 0.95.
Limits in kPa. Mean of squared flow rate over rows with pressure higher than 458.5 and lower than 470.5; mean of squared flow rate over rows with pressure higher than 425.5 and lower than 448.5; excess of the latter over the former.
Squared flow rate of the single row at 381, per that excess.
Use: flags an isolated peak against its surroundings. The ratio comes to -1.9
